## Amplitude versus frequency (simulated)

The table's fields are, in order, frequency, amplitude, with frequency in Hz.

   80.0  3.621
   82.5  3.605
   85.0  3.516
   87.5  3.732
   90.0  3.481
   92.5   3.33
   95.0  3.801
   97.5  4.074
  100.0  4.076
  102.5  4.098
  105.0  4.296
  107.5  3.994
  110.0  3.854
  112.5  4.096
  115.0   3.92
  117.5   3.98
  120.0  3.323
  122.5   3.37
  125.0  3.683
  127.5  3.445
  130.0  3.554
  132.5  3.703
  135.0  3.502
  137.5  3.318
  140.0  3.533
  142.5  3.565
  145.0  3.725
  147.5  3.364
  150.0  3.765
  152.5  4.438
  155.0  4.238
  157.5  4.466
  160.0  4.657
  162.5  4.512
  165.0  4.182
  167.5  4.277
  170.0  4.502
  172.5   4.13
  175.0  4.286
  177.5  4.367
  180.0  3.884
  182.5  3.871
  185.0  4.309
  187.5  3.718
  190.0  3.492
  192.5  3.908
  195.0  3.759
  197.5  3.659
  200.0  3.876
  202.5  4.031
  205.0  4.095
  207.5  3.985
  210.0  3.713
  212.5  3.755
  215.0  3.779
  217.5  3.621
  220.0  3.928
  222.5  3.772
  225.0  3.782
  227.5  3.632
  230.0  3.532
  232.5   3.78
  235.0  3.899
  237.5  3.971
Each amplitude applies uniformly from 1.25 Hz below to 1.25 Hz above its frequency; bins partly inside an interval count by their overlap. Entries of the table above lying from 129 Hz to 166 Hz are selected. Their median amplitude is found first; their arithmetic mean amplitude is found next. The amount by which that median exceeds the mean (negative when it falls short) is -0.18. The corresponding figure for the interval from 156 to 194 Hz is 0.11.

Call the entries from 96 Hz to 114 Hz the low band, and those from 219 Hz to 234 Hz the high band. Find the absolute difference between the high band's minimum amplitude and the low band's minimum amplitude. 0.32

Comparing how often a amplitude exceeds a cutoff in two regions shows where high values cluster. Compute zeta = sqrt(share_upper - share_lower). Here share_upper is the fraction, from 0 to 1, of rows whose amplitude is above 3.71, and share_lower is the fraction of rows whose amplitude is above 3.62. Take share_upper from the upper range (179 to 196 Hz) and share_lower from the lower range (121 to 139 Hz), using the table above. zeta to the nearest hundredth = 0.76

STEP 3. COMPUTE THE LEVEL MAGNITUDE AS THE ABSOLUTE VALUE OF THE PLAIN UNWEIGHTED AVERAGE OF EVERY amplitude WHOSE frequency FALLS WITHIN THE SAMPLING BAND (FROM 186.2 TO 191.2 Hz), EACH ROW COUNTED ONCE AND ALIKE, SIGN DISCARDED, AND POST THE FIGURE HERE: 3.6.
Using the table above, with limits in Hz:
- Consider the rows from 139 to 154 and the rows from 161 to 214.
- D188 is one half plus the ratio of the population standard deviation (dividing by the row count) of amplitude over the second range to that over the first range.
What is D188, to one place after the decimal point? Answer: 1.3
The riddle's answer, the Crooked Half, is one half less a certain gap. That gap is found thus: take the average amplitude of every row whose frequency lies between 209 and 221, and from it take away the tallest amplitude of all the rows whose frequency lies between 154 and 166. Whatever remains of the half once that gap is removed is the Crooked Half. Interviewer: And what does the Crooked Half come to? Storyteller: 1.4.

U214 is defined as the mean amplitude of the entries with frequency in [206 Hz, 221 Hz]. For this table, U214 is 3.8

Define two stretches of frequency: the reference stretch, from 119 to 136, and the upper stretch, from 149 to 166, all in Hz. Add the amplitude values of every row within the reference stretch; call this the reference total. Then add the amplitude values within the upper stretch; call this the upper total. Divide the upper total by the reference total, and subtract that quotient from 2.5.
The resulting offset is 1.27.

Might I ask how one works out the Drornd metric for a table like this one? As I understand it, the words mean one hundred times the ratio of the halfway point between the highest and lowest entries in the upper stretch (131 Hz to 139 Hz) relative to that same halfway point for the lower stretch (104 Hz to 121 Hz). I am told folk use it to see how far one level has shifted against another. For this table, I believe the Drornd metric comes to 92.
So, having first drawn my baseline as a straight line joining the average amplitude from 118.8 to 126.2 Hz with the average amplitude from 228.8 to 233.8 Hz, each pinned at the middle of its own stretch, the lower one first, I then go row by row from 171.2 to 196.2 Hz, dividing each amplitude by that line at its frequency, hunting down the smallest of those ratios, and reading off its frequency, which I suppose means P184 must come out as 190.0 Hz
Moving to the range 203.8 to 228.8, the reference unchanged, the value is 227.5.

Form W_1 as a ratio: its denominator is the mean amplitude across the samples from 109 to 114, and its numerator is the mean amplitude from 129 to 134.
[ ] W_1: 0.91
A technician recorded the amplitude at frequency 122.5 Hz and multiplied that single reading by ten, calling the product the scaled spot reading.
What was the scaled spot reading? 33.7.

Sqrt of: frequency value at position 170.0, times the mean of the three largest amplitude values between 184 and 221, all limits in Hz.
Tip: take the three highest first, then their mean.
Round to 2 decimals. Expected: 4.32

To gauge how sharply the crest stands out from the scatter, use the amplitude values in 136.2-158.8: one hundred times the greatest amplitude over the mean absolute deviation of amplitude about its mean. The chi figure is 1202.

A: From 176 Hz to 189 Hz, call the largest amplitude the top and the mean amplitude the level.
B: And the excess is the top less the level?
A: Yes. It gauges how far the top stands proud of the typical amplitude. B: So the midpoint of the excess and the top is 2.35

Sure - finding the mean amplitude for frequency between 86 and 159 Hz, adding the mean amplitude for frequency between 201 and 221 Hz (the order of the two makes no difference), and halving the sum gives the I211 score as 3.82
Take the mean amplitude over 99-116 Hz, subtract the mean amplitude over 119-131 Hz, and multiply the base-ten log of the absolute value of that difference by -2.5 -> 0.61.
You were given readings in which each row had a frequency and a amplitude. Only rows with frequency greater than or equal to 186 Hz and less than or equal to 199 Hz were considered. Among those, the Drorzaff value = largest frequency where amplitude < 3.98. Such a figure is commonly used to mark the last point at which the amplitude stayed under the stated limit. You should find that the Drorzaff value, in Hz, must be 197.5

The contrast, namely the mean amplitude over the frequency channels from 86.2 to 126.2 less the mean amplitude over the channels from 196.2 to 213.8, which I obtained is -0.05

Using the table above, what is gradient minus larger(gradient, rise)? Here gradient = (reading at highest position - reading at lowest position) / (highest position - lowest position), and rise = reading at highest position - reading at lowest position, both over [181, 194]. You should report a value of -0.033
